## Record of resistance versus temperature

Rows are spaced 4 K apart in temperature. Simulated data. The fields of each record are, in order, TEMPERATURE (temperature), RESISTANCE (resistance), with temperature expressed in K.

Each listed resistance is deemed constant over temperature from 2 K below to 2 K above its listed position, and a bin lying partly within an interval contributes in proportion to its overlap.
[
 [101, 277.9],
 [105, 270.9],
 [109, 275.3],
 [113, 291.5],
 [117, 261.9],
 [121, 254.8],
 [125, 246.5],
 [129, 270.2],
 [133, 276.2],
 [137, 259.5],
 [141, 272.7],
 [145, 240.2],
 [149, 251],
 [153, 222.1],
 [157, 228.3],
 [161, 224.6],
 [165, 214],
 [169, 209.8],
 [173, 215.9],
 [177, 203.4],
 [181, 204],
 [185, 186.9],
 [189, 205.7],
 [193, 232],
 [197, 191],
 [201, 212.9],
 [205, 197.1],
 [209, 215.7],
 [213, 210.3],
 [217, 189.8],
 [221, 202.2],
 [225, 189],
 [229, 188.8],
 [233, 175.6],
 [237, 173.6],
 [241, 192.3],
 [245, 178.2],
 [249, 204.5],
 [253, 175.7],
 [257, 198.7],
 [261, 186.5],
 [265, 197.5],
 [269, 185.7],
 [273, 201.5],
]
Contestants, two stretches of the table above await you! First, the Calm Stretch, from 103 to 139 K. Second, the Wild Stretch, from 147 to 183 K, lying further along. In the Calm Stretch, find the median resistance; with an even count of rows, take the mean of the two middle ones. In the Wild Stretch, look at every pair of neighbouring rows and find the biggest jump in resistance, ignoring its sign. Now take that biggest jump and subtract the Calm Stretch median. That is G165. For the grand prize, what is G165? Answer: -241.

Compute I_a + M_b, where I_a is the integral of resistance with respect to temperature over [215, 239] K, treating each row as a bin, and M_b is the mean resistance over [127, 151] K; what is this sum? 4738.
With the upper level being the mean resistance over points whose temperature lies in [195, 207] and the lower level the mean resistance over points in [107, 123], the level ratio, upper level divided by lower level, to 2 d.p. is 0.74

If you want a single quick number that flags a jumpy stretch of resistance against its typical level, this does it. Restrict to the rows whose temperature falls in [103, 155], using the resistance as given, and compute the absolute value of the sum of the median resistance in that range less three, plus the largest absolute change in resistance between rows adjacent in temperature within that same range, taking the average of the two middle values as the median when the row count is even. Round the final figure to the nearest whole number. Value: 291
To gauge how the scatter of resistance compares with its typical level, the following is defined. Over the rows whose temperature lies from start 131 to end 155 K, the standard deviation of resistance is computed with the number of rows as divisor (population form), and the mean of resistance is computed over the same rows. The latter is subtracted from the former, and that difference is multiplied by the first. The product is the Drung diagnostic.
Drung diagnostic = -4384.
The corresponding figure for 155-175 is -1454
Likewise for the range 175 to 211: -2481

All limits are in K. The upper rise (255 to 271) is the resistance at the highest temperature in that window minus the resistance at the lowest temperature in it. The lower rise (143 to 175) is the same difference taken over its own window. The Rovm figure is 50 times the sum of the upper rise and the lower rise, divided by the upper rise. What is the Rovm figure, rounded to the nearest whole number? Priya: 143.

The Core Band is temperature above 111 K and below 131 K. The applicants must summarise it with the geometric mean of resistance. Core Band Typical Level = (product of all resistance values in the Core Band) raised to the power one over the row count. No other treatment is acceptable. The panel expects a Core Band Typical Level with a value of 265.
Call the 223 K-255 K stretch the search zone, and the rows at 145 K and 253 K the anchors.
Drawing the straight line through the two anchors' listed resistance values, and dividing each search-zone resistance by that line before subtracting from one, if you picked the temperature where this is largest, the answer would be 233 K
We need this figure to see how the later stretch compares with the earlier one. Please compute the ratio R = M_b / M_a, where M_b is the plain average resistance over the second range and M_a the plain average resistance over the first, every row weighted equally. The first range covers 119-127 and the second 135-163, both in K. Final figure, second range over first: 0.97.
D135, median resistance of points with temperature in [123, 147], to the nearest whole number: 265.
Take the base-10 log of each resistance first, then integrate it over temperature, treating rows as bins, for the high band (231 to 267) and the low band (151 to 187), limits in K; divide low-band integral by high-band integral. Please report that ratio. 1.02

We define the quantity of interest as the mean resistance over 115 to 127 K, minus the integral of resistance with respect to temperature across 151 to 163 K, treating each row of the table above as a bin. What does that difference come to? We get -2446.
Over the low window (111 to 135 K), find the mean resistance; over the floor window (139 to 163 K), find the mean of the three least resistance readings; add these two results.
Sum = 492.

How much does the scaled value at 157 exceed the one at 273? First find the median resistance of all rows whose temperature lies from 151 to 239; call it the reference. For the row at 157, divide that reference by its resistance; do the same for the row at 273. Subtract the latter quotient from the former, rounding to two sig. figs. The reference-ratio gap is -0.12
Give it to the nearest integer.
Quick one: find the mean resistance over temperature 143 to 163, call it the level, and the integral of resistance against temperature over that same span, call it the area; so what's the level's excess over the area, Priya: -4432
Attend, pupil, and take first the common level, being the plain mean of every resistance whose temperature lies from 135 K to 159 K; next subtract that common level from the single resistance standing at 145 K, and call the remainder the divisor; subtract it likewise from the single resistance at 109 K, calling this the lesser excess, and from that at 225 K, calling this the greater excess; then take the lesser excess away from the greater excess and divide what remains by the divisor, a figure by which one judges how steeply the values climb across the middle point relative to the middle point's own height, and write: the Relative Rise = 15.9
